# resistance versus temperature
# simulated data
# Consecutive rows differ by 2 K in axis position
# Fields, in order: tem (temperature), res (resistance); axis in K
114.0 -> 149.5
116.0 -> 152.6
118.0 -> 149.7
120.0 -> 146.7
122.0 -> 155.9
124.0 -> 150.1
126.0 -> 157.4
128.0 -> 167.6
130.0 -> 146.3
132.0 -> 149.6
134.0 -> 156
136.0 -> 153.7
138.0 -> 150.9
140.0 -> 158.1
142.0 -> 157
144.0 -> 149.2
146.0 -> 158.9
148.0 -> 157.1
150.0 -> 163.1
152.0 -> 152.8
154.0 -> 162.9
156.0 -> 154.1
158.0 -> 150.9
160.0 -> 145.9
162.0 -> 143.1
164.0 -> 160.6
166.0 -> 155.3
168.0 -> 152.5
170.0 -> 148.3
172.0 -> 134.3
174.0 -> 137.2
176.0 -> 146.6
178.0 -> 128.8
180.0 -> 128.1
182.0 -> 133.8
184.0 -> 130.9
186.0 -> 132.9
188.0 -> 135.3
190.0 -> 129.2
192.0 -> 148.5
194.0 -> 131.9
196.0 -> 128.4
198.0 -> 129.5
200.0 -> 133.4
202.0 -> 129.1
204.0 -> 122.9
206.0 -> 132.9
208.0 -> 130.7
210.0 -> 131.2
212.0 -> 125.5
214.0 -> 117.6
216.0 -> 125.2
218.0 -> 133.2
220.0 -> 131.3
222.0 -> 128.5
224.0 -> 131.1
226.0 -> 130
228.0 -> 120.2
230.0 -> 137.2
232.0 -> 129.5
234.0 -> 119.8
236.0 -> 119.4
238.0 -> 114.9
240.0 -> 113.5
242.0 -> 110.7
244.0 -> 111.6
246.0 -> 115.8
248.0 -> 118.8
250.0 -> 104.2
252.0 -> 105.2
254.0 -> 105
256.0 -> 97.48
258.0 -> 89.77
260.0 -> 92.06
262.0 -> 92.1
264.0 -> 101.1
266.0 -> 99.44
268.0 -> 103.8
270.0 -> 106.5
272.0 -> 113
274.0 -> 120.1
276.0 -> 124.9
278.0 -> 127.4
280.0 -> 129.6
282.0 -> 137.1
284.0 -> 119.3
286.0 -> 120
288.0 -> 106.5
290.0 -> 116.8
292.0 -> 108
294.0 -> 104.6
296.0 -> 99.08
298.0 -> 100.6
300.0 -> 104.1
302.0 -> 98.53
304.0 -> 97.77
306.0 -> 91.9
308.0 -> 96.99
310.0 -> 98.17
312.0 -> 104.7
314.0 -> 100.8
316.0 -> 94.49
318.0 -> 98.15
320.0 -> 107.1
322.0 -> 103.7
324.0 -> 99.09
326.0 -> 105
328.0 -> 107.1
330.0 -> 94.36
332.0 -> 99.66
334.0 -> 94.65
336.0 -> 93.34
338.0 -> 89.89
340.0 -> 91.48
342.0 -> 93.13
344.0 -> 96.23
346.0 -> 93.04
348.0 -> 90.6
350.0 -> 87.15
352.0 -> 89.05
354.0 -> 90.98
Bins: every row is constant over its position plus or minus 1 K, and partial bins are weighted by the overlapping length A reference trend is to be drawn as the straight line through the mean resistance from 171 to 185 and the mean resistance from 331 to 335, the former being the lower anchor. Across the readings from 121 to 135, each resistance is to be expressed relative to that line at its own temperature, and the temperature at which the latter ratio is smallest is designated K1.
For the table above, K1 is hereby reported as 130.0 K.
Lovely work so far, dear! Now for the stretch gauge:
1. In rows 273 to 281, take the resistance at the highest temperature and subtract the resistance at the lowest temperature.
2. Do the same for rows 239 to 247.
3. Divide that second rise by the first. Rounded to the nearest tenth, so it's 0.2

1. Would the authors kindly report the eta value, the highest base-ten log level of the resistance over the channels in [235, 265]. 2.077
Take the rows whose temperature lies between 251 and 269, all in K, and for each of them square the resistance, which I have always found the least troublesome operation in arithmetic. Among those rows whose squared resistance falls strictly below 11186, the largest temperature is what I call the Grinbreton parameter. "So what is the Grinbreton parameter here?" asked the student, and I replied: 268.0 K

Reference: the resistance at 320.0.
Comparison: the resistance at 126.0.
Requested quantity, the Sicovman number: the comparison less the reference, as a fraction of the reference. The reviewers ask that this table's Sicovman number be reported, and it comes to 0.47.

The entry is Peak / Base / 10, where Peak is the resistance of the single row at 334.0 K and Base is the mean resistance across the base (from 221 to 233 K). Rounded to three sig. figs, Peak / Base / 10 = 0.0731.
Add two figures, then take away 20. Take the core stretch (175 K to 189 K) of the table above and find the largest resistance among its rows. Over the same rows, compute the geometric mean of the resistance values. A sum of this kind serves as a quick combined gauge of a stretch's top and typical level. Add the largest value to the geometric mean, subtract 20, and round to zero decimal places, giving 260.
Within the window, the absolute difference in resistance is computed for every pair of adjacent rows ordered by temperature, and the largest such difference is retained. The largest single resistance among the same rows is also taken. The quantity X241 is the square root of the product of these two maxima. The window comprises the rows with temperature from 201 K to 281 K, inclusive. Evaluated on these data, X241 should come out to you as 48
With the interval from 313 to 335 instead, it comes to 37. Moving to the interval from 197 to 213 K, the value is 37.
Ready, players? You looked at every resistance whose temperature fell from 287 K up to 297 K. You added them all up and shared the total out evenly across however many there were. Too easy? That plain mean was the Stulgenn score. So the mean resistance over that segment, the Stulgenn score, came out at 107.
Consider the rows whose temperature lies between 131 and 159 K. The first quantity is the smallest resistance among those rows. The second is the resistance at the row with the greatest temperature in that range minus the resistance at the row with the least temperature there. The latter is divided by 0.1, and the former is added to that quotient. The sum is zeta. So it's 162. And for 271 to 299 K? -25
